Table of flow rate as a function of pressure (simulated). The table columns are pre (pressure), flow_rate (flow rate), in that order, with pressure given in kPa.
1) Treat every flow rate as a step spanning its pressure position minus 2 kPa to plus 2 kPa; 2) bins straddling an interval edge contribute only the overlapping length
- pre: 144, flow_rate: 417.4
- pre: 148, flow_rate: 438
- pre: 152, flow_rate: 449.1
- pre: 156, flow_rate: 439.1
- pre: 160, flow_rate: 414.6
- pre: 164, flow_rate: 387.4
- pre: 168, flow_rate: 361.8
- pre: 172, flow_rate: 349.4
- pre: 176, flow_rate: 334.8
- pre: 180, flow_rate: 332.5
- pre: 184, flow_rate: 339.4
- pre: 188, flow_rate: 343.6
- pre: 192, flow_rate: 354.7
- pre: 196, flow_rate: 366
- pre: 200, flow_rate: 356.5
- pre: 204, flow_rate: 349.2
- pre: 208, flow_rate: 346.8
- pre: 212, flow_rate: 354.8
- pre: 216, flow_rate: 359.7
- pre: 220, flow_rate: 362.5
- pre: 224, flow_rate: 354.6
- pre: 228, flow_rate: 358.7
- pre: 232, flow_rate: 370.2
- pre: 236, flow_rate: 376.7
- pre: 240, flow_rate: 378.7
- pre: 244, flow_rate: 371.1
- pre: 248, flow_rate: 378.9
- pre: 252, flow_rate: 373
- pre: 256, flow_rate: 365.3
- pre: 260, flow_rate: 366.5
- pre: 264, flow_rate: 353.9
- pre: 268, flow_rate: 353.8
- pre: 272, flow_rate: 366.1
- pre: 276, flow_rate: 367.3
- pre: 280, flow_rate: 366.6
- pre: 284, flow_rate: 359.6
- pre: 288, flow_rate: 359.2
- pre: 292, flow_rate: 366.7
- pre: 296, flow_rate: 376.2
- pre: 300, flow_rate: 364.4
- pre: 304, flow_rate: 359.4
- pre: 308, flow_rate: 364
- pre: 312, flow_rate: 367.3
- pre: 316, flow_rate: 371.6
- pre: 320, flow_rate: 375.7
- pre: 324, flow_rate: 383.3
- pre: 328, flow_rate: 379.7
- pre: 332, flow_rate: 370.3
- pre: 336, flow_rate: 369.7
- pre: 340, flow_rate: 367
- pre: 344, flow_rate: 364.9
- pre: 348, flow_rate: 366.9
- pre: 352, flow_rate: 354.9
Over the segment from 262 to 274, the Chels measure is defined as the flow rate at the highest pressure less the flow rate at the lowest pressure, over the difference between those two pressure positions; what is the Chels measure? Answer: 2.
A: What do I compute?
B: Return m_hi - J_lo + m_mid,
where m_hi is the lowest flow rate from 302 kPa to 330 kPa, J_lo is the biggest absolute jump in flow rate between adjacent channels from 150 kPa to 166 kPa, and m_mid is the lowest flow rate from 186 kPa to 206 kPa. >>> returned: 676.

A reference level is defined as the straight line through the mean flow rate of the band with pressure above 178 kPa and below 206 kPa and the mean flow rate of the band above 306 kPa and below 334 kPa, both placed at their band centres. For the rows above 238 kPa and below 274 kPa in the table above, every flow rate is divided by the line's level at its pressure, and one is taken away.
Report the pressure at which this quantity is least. 268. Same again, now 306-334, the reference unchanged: 308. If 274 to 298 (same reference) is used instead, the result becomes 288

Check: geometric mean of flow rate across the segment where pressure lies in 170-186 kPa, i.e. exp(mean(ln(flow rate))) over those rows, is 339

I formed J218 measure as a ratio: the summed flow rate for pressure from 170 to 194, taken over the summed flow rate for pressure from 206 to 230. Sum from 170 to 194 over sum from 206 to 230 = 0.96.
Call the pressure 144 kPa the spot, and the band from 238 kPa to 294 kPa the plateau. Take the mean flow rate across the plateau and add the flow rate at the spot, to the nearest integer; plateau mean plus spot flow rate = 784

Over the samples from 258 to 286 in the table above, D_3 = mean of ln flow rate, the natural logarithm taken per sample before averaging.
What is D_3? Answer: 5.89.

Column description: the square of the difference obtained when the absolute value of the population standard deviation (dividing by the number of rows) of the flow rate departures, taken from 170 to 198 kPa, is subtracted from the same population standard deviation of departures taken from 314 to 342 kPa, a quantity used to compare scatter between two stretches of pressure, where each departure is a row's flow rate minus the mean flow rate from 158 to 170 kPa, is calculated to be 30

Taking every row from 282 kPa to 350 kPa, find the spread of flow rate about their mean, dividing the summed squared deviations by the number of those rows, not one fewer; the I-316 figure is 6.8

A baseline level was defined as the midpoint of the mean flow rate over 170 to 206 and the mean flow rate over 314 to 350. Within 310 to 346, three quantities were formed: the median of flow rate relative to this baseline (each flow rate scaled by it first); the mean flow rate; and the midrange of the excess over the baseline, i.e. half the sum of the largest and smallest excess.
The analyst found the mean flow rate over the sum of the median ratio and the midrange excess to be 24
